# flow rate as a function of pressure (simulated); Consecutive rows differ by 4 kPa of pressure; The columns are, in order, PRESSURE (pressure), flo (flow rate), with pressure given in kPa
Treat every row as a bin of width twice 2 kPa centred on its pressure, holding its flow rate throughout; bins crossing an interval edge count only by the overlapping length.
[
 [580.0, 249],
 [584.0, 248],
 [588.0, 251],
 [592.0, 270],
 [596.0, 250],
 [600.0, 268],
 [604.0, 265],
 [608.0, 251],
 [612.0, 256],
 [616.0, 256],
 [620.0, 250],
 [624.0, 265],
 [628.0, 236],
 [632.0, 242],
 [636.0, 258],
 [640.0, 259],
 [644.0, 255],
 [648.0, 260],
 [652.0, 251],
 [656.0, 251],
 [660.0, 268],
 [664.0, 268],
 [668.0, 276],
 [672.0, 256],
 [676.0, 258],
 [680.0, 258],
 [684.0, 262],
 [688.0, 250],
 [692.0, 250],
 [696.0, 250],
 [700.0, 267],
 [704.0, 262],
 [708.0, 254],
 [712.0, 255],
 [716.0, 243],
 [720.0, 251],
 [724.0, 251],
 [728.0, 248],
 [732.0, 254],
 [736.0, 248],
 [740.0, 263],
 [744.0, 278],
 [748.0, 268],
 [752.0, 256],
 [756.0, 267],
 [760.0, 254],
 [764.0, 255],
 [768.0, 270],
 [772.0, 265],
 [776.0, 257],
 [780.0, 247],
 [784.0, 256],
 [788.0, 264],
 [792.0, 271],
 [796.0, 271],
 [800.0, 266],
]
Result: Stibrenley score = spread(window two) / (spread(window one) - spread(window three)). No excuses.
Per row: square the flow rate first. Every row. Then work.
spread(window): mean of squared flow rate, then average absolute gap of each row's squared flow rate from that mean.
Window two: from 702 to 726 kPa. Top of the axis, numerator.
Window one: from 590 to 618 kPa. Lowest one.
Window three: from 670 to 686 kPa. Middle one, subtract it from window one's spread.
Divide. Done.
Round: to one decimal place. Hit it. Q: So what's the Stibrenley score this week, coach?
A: 0.8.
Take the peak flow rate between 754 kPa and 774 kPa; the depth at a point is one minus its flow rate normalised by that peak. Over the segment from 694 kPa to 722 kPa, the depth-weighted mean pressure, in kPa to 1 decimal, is 709.9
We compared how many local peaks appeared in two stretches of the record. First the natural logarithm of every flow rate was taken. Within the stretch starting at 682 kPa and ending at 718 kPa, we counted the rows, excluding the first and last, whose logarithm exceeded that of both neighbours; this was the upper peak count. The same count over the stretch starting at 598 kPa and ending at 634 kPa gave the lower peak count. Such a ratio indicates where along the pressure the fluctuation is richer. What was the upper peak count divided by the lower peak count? 2.00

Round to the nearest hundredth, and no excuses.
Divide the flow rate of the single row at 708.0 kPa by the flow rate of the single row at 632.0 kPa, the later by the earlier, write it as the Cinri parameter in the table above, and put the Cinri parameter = 1.05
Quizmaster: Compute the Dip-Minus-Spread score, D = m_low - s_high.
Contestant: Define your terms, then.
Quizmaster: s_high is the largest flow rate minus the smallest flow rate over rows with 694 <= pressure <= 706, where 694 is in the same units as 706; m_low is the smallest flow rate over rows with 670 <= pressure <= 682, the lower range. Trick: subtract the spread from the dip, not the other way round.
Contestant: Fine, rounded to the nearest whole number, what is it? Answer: 239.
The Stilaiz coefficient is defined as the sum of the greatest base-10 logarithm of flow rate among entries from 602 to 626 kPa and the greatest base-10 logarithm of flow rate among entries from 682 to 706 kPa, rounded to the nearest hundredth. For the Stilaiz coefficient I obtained 4.85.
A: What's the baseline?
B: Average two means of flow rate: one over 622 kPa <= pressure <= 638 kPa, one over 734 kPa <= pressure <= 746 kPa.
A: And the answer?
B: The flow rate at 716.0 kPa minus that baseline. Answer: -13.6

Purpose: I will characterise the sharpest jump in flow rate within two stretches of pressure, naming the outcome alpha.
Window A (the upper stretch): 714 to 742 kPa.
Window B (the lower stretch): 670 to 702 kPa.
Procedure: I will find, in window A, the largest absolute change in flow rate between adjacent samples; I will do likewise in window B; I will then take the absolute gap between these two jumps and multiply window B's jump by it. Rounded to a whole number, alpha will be 34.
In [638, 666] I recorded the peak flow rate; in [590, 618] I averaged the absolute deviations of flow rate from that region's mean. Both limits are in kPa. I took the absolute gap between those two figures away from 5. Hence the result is -256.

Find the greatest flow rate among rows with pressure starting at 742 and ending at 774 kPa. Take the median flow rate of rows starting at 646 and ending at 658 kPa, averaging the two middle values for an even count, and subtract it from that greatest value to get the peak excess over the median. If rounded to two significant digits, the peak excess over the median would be 27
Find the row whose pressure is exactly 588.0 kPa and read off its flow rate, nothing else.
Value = 251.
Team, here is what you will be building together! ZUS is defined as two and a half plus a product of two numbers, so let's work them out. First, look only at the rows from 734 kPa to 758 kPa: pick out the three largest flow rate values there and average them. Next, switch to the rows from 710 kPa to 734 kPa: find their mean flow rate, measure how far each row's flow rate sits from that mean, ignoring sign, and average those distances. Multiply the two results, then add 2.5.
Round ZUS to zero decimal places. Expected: 876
